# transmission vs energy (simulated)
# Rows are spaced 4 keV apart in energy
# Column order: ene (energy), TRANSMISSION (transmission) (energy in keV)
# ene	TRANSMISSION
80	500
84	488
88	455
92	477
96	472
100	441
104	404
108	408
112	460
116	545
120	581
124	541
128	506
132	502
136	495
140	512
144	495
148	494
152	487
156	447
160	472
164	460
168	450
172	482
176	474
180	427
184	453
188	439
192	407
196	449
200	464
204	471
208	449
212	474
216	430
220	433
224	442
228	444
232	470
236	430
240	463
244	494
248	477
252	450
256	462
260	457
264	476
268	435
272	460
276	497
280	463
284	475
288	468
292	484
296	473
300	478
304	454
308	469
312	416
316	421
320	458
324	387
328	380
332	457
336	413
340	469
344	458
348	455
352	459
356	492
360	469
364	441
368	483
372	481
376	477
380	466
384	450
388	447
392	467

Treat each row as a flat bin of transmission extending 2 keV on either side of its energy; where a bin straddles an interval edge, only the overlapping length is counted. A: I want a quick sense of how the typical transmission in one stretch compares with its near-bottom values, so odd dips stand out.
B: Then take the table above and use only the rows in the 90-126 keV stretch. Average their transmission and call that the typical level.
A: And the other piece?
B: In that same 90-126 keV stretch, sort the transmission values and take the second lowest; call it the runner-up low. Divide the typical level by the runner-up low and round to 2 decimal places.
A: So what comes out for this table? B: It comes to 1.18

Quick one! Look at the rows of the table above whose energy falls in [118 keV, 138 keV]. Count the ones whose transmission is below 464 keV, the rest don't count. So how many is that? 0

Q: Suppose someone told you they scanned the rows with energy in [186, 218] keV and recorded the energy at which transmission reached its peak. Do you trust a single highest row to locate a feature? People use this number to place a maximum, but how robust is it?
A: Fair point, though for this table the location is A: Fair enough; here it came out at 212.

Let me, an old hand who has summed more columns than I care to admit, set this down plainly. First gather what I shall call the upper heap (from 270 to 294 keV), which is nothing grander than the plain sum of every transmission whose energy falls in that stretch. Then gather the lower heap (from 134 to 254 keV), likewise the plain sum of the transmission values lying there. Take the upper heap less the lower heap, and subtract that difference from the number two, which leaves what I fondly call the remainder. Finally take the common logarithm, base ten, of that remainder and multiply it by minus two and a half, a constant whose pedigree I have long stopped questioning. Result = -10.1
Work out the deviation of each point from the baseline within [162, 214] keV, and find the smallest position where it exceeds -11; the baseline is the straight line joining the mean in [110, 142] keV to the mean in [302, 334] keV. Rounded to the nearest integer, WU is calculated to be 212 keV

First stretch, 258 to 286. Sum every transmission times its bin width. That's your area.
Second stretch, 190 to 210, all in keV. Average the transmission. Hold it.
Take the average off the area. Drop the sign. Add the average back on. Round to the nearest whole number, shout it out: 13052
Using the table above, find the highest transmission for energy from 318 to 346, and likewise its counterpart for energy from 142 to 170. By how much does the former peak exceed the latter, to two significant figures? -26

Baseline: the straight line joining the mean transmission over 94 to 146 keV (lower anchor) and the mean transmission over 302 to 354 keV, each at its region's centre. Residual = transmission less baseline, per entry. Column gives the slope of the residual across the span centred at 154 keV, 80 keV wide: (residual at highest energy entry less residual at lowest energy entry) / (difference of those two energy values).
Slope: -1.6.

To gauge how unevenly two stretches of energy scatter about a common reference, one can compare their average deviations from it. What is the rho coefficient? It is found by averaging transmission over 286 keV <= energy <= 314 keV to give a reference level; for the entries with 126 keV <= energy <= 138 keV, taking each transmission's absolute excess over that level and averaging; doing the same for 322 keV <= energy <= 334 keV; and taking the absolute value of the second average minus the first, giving 17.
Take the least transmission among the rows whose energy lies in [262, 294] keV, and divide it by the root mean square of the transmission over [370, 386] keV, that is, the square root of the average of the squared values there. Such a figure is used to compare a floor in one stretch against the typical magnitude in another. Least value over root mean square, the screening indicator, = 0.93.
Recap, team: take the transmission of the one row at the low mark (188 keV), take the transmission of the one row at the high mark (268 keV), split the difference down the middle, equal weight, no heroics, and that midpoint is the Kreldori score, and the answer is 437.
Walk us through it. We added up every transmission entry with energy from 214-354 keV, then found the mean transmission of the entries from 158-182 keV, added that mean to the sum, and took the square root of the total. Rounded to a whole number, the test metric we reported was 128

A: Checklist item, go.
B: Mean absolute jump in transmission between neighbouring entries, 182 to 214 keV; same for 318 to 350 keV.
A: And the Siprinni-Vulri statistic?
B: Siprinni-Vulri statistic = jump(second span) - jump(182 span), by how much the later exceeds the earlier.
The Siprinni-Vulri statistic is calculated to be 16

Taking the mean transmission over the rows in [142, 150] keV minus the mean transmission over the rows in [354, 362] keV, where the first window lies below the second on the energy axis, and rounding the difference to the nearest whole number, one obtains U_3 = 14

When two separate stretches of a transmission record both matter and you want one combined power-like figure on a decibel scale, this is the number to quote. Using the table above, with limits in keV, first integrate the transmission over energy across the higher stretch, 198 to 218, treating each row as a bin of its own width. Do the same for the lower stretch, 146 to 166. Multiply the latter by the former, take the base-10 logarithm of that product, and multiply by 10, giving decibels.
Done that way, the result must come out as 79.4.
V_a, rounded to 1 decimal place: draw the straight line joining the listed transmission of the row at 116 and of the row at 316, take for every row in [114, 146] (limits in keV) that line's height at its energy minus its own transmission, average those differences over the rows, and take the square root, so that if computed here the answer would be 3.8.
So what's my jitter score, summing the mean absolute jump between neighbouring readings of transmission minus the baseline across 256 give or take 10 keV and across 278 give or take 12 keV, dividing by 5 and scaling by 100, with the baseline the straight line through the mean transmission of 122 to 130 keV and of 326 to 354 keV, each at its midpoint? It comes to 781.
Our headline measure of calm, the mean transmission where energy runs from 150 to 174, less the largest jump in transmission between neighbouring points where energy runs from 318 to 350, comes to 389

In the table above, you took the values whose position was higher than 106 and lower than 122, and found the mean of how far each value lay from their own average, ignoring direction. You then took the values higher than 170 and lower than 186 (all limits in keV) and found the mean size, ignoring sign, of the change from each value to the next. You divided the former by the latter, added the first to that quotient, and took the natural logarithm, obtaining 4.2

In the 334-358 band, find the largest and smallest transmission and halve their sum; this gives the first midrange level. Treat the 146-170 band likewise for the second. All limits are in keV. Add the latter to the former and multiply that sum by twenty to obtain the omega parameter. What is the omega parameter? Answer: 18460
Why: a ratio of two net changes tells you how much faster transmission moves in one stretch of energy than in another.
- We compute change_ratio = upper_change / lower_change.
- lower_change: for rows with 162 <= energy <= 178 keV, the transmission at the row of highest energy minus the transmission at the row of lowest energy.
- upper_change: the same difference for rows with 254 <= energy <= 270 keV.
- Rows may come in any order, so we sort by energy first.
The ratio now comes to -1.9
